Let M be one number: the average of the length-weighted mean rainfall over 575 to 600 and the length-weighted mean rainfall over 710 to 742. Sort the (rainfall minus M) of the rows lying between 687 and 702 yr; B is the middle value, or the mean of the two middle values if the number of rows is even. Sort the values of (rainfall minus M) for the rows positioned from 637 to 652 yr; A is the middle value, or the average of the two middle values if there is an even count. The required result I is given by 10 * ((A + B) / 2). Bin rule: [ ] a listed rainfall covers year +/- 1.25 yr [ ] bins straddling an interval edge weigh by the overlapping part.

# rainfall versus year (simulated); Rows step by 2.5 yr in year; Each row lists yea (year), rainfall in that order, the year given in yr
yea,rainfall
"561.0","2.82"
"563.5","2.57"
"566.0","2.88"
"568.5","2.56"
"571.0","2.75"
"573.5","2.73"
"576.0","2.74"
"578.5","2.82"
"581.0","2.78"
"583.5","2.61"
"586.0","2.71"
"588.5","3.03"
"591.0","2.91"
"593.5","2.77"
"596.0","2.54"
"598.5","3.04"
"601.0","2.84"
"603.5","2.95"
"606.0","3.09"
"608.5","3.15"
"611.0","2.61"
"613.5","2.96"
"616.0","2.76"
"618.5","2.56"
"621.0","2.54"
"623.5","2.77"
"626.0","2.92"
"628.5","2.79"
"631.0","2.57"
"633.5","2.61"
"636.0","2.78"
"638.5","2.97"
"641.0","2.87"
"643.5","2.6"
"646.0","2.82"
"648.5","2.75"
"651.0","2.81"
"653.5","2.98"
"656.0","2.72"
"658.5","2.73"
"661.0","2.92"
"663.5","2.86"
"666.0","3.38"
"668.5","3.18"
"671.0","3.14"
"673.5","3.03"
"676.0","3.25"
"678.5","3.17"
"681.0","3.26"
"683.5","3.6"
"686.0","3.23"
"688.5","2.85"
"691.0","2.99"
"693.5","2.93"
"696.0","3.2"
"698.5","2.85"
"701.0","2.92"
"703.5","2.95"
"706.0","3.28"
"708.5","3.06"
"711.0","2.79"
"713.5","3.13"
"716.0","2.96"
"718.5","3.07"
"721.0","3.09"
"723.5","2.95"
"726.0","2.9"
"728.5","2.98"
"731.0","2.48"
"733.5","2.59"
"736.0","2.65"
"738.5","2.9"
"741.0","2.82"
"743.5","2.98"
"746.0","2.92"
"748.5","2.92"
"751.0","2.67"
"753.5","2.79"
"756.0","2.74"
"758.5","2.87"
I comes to 0.4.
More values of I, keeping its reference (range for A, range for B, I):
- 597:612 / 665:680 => 2.5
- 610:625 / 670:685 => 1.1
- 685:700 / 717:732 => 1.3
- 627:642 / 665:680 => 1.5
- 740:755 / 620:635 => -0.5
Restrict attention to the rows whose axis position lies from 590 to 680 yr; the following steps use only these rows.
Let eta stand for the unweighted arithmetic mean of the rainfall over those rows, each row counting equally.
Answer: 2.87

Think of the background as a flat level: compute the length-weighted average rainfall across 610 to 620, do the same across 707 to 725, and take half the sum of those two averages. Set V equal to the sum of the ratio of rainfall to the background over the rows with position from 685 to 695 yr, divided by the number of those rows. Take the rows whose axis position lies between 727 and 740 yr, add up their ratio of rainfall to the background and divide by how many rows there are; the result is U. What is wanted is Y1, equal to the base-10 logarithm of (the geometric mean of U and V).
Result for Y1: -0.001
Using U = 0.95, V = 1.05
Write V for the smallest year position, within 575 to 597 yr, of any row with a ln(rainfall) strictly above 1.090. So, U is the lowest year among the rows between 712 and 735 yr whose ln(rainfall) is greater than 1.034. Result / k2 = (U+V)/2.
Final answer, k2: 651.0 yr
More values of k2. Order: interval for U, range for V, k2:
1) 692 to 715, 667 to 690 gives 681.0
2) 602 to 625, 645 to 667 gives 628.5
